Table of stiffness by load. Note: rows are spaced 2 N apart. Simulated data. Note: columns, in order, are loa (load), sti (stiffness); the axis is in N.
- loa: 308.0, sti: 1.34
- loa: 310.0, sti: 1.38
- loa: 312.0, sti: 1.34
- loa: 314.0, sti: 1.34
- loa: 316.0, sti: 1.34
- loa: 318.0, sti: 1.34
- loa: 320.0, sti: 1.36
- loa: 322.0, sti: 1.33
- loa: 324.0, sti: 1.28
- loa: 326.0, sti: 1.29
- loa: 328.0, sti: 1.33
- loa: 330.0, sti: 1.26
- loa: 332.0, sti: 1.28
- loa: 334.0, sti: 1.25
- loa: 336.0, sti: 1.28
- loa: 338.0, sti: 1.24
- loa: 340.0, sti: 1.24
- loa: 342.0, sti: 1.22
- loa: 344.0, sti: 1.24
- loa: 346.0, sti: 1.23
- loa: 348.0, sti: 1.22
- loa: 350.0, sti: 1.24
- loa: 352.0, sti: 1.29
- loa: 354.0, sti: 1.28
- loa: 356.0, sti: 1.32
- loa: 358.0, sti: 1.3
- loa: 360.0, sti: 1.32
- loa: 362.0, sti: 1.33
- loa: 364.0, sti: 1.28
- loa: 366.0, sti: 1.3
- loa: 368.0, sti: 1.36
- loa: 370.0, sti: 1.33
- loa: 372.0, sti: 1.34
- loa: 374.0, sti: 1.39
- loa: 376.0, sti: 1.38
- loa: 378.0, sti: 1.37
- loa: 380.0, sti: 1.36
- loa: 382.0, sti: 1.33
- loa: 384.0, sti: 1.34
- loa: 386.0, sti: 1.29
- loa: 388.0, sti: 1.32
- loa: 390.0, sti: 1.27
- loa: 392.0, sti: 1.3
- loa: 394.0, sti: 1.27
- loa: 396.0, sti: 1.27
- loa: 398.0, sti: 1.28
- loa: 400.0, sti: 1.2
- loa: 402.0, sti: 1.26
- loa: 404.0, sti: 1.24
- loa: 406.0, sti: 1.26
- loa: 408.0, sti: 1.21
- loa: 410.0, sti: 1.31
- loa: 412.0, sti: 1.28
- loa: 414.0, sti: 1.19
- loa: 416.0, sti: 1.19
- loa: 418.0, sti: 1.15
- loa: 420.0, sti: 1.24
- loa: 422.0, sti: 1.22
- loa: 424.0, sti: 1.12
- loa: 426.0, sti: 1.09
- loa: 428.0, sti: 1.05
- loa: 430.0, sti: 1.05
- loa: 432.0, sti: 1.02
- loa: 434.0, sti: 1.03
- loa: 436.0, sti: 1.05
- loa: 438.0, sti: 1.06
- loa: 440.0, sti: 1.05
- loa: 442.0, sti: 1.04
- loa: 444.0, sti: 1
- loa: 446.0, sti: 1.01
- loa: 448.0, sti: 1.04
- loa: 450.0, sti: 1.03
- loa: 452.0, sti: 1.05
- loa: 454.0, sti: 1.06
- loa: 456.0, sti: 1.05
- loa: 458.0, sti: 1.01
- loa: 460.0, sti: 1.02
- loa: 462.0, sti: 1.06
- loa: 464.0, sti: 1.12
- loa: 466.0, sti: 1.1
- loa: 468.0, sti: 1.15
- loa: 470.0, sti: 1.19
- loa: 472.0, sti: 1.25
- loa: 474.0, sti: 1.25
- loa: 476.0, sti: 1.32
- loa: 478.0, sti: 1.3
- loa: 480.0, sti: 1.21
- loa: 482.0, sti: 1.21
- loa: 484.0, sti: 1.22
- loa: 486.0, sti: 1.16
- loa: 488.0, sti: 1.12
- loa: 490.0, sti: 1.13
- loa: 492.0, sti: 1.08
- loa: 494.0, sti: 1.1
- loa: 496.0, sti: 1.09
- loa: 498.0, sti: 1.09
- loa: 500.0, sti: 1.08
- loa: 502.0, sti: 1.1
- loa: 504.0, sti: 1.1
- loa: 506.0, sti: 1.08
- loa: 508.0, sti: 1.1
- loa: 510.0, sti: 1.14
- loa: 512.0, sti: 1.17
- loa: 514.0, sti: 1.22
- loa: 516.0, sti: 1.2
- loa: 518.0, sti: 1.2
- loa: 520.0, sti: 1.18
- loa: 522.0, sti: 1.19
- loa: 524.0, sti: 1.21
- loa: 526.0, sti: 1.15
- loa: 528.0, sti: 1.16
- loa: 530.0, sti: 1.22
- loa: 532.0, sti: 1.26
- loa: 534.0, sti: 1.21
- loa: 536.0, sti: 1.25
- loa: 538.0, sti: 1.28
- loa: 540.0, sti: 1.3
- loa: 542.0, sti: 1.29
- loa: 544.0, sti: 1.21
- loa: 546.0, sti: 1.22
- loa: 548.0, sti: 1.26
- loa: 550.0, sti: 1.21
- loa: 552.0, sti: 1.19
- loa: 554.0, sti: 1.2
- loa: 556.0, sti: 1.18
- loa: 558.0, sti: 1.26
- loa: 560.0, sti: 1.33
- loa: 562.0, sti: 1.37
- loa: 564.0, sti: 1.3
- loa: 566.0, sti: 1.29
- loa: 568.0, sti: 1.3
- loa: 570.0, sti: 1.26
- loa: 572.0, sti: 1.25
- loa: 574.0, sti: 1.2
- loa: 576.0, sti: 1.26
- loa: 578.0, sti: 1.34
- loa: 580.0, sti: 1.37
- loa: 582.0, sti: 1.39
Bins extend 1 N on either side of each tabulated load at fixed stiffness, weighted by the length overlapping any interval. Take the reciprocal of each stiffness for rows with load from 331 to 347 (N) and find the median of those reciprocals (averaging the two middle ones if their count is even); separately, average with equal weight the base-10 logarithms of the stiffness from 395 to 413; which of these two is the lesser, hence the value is 0.10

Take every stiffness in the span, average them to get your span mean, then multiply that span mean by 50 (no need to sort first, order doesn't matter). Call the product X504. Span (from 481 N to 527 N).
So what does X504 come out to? 57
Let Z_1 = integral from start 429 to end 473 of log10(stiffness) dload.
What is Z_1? 1.18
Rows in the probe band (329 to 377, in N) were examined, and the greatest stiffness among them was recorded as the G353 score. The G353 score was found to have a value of 1.39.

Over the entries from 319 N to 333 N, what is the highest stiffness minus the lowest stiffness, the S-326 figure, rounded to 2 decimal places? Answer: 0.10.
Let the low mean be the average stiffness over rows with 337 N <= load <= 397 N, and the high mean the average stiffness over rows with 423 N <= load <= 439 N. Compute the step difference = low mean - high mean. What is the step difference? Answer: 0.24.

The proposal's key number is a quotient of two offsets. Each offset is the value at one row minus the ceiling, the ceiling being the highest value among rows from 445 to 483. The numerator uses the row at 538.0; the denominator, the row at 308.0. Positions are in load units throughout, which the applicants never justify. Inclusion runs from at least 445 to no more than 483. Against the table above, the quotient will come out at -2.0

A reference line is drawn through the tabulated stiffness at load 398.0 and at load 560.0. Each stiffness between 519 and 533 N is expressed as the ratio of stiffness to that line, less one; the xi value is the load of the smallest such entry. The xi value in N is 526.0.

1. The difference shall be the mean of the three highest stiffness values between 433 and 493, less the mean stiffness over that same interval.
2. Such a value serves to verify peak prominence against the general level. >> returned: 0.178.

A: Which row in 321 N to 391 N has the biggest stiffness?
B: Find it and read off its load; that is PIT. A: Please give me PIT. 374.0 N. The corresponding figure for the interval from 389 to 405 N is 392.0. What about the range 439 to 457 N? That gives 454.0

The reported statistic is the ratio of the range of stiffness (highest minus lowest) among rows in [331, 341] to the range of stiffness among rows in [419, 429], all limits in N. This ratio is 0.21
